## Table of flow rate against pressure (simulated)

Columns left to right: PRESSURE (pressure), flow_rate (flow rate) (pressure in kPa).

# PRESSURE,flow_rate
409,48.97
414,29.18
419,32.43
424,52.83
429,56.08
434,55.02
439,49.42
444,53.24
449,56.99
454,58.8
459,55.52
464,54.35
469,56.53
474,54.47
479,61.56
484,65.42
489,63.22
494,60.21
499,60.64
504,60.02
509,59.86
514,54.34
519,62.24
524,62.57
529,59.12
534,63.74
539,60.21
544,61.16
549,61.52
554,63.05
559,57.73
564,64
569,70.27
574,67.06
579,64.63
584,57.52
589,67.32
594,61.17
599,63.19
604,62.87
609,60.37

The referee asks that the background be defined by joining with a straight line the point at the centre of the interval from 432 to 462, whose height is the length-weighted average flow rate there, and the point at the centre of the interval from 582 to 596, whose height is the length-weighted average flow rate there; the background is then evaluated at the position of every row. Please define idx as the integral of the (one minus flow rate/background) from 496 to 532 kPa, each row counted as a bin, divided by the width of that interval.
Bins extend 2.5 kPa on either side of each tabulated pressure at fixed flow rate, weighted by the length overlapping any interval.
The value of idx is -0.027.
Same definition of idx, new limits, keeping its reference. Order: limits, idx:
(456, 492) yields -0.044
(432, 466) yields 0.003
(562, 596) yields -0.048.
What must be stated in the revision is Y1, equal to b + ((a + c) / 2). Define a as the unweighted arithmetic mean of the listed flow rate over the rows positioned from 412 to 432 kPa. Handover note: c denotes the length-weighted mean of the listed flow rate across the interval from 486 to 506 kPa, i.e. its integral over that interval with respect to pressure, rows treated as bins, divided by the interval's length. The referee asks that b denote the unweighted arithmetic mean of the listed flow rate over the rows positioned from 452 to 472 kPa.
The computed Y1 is 108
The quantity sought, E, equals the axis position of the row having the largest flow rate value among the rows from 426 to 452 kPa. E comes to 449 kPa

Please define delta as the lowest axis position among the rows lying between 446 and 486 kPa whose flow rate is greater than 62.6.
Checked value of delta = 484 kPa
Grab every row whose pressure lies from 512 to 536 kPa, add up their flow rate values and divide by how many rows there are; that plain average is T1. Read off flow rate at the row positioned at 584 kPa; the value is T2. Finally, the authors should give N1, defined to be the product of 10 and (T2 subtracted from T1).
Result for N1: 29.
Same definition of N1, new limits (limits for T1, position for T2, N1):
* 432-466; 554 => -83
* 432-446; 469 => -40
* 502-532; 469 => 32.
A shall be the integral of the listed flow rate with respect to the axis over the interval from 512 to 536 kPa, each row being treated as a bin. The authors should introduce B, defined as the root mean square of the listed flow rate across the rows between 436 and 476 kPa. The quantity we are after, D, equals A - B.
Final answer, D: 1396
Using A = 1451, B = 55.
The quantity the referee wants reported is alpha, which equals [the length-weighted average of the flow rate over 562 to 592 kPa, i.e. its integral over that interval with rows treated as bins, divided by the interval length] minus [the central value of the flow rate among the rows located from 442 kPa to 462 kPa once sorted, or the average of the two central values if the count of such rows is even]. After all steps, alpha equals 9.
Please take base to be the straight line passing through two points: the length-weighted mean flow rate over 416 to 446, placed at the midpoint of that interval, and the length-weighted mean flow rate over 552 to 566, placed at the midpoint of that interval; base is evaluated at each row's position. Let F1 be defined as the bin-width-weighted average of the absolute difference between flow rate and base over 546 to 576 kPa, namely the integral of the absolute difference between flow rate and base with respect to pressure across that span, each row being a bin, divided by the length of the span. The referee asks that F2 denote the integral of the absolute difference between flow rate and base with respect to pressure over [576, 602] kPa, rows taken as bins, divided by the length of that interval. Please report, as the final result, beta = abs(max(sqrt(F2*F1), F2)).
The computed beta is 3.35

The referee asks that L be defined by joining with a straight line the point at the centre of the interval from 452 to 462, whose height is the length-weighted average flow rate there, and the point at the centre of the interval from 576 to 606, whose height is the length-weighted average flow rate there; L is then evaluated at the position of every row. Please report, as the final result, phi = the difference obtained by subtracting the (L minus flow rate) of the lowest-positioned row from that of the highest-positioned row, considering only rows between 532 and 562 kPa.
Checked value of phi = 7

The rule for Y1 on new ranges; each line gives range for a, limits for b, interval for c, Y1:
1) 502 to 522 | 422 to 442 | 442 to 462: 111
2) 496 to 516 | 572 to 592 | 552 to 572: 125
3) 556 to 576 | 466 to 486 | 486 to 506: 122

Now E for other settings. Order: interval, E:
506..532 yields 524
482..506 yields 484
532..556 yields 534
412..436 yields 429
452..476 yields 454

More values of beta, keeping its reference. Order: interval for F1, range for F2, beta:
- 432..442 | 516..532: 3.18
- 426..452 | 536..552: 2.15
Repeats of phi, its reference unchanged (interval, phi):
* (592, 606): -1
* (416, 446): -20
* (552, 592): -3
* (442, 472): -2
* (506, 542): 1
